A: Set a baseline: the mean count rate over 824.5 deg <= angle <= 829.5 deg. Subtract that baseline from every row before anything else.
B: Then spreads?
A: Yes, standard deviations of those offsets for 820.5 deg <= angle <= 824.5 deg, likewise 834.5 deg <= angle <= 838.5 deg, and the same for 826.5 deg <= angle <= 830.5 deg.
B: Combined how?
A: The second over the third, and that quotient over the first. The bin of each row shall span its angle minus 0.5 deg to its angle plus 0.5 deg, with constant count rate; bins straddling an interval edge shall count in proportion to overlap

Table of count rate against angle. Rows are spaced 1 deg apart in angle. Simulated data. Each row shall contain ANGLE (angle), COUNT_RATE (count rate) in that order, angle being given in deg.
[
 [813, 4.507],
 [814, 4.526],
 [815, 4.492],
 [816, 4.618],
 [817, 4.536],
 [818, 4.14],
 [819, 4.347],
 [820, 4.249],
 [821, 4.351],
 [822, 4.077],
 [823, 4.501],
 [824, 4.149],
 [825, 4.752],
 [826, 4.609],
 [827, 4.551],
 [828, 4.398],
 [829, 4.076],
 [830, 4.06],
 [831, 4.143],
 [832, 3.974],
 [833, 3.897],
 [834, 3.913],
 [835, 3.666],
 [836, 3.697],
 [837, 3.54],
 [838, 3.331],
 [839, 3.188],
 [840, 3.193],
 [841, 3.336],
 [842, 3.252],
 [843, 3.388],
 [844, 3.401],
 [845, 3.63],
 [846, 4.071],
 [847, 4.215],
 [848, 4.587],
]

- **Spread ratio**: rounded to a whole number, 4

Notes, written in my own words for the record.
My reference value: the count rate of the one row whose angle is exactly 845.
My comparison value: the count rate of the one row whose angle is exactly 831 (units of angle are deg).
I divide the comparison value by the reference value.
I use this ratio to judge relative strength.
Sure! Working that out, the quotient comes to 1.14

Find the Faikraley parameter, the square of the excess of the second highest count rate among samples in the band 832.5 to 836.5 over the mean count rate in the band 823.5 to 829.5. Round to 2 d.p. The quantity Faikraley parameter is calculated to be 0.28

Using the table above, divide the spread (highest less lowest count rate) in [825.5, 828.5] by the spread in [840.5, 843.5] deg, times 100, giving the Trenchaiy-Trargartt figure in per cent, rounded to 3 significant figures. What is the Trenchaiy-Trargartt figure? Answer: 155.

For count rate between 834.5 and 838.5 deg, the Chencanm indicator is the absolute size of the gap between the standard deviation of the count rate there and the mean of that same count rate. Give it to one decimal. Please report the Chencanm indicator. 3.4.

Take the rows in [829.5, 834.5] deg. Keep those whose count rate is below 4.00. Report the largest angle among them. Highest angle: 834 deg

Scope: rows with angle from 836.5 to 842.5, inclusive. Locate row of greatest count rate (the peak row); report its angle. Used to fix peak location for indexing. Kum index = 837 deg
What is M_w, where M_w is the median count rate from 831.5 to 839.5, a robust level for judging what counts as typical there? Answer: 3.7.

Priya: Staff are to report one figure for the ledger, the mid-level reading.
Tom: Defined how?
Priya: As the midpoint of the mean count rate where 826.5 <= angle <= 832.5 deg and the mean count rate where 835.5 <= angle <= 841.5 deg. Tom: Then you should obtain 3.79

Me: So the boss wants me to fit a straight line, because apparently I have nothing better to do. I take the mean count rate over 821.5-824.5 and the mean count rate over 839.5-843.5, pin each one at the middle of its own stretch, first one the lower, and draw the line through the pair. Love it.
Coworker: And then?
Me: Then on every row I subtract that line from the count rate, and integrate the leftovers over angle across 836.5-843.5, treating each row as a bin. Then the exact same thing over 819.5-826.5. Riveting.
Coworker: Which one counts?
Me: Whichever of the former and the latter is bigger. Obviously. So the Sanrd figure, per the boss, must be 1.0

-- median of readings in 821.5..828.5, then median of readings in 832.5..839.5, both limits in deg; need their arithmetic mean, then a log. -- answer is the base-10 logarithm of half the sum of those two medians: 0.61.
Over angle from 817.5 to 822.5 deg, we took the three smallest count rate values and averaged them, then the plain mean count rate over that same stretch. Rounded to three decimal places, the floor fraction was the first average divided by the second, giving 0.982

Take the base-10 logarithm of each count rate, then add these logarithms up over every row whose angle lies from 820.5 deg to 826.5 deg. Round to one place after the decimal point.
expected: 3.9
